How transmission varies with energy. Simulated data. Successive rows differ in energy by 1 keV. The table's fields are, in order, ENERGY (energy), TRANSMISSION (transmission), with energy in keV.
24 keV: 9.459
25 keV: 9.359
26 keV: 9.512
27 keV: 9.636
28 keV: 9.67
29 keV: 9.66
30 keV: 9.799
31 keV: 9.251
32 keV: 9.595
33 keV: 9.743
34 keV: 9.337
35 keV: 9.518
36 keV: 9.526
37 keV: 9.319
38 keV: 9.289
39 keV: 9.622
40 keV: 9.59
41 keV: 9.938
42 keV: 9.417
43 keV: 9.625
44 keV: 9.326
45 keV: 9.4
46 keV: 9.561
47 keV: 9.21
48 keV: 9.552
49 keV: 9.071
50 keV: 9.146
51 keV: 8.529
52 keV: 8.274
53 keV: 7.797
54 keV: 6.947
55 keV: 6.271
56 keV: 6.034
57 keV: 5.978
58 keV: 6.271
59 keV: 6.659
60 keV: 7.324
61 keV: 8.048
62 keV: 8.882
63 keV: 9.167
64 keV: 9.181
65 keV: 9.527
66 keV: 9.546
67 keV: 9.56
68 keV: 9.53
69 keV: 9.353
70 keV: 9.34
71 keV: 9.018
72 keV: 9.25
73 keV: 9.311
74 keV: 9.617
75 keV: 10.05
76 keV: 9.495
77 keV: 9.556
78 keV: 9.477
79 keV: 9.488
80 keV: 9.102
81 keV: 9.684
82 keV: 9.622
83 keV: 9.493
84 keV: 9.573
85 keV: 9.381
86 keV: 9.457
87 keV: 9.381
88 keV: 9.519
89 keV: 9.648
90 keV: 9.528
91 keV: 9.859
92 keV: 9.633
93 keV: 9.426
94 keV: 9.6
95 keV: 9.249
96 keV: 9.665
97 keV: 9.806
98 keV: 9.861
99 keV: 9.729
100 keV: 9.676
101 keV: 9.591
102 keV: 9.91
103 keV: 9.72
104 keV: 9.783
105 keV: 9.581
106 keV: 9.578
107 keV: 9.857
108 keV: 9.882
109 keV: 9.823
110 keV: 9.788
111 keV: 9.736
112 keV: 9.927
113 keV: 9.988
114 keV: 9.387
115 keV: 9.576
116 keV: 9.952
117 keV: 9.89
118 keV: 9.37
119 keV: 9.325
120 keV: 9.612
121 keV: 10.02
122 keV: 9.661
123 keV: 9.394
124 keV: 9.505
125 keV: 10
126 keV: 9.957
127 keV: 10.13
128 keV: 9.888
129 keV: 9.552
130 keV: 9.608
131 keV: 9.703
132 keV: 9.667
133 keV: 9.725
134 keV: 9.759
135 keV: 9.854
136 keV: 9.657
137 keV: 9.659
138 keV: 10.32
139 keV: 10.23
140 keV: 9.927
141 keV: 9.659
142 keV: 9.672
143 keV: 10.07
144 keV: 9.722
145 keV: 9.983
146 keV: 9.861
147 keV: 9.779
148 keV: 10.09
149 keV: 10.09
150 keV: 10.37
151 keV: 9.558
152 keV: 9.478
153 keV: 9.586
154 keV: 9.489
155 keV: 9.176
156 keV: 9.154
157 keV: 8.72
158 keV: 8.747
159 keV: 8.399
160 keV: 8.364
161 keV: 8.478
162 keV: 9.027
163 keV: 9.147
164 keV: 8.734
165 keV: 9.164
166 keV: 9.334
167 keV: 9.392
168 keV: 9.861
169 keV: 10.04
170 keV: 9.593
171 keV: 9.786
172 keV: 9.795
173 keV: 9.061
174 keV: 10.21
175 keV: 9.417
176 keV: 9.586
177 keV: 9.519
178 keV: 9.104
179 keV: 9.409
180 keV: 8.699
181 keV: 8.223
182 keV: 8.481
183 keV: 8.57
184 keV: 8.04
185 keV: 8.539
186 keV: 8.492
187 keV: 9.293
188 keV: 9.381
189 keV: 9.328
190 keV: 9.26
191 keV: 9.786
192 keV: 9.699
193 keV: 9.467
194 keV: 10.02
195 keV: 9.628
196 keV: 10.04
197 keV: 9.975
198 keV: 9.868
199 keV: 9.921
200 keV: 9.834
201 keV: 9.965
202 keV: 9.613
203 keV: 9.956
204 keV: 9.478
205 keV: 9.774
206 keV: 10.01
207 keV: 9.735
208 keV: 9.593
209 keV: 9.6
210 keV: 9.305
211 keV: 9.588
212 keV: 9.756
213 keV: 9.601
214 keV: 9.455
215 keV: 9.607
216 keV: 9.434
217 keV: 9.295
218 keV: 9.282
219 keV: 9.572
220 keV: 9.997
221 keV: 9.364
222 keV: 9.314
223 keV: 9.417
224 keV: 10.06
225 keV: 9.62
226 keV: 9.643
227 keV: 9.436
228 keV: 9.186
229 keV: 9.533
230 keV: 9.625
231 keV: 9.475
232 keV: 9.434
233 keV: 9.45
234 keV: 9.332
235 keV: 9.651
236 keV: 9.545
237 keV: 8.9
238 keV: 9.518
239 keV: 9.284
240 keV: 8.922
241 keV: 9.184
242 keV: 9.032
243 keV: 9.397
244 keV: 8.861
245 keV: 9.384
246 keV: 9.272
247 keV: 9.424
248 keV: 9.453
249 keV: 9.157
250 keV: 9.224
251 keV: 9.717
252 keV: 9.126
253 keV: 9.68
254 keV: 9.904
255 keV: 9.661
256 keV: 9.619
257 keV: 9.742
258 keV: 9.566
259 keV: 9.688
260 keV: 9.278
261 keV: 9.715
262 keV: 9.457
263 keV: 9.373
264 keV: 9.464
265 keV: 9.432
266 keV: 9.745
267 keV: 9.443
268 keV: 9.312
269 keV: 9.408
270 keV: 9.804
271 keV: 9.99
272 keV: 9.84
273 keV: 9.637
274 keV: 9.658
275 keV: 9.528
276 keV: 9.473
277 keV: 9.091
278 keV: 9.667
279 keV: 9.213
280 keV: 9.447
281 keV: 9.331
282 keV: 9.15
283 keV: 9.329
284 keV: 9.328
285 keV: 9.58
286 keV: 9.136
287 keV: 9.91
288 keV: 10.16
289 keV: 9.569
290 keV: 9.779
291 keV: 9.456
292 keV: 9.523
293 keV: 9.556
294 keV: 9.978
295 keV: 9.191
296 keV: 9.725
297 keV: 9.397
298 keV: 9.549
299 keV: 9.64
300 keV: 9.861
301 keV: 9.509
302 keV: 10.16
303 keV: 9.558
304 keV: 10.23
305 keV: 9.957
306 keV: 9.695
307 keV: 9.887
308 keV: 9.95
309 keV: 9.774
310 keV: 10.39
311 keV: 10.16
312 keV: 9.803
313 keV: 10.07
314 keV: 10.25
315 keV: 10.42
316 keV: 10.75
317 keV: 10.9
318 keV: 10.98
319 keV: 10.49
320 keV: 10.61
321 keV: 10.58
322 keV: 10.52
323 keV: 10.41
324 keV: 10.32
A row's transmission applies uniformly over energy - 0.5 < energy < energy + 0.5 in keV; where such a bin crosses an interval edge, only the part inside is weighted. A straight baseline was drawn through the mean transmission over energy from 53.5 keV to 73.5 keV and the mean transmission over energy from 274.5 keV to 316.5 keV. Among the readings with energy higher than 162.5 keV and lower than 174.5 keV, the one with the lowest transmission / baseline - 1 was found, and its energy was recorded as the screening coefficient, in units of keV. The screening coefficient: 164 keV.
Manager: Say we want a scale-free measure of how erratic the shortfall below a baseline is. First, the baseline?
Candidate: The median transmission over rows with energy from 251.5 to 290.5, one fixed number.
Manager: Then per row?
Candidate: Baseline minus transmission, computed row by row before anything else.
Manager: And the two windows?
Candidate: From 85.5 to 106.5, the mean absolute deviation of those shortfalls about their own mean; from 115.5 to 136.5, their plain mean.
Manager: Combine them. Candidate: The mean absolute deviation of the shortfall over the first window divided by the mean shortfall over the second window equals -0.8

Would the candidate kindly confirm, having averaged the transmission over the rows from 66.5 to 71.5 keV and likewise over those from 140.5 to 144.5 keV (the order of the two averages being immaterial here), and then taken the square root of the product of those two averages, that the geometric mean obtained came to 9.6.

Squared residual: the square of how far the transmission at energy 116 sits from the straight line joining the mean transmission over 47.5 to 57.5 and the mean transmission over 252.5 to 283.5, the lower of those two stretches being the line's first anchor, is 2.8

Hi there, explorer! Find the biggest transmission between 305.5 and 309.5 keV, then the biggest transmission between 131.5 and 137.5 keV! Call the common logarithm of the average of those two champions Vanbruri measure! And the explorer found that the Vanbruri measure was 1.00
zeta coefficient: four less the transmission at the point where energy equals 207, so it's -5.7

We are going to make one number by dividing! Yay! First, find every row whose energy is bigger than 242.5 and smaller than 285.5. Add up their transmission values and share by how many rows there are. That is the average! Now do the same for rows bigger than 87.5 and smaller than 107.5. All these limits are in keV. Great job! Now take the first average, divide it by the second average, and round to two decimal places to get 0.98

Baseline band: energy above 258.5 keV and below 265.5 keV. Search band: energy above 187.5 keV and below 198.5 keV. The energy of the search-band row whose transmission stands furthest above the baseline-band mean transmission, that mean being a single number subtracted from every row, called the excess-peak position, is 196 keV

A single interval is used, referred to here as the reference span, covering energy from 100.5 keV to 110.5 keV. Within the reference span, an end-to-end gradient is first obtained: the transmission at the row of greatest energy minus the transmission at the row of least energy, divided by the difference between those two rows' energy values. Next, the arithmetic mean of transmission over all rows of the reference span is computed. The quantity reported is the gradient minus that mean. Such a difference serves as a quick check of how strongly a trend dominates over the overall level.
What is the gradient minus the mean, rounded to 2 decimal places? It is -9.73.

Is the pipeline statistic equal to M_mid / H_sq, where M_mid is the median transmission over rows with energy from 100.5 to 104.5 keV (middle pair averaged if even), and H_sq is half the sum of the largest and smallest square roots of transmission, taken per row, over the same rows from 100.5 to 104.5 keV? 3.12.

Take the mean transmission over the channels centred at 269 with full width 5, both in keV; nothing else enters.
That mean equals 9.59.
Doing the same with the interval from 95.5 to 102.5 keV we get 9.75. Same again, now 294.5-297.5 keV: 9.44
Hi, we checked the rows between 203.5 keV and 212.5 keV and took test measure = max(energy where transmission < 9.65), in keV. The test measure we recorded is 211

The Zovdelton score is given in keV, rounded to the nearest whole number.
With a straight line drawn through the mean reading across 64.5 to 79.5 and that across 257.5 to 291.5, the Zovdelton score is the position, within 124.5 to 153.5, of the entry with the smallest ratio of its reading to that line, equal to 152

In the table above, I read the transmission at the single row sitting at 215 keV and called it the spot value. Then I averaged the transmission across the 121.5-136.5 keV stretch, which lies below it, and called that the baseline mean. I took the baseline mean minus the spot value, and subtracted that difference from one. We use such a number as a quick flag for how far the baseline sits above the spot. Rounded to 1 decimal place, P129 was 0.9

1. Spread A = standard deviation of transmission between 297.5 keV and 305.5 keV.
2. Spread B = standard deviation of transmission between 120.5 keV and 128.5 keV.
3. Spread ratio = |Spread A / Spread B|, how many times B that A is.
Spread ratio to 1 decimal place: 1.1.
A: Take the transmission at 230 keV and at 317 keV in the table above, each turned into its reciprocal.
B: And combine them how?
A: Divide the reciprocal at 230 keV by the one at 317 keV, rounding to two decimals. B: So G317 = 1.13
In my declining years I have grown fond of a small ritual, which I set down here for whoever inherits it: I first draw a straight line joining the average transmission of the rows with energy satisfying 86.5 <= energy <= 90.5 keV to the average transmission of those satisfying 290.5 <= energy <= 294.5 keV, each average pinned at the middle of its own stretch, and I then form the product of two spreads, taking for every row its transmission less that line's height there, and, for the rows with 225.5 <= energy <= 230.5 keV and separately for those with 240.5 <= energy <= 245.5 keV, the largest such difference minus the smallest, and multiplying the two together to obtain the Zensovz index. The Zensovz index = 0.25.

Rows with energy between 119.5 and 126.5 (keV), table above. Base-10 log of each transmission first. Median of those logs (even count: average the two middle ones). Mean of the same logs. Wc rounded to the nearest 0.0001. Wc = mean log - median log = 0.0032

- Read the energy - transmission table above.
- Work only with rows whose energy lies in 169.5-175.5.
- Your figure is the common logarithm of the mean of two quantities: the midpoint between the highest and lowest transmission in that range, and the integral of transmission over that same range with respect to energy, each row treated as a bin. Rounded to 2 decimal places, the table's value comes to 1.53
